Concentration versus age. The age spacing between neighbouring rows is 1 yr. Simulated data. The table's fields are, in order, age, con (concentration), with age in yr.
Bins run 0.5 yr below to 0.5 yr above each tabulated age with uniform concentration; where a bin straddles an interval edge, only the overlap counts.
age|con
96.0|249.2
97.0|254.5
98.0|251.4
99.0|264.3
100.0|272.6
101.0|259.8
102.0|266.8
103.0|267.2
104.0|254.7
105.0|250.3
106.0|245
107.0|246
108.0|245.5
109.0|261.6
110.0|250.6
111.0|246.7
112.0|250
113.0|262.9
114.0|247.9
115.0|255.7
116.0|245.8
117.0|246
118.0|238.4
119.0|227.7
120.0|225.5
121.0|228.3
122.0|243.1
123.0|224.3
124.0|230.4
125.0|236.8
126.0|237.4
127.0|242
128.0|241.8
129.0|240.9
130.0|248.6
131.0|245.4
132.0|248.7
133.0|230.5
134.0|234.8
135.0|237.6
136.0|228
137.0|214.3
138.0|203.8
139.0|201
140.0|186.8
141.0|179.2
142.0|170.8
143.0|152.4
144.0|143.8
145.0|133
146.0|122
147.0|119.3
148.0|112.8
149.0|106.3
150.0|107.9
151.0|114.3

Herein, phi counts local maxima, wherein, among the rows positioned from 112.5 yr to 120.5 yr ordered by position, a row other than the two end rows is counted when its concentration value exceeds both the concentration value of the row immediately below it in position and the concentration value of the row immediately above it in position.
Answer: 2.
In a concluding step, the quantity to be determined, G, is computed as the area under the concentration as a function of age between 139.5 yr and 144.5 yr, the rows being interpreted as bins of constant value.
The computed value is 833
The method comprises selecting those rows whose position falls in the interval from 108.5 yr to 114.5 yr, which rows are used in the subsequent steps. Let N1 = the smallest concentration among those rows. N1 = 246.7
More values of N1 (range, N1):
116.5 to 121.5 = 225.5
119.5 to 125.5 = 224.3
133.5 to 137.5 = 214.3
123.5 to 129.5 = 230.4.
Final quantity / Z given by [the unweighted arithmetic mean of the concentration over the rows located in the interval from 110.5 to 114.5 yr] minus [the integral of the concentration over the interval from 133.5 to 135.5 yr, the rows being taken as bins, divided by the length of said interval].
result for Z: 16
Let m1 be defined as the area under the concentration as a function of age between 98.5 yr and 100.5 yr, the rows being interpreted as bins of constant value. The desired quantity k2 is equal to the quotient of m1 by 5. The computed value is 107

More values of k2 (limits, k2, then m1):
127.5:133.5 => 291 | 1456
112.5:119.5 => 345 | 1724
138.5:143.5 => 178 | 890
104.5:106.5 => 99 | 495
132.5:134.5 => 93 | 465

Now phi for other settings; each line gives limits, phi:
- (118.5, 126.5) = 1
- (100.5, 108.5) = 2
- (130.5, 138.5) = 2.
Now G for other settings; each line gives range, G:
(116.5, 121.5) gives 1166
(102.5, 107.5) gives 1263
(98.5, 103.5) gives 1331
